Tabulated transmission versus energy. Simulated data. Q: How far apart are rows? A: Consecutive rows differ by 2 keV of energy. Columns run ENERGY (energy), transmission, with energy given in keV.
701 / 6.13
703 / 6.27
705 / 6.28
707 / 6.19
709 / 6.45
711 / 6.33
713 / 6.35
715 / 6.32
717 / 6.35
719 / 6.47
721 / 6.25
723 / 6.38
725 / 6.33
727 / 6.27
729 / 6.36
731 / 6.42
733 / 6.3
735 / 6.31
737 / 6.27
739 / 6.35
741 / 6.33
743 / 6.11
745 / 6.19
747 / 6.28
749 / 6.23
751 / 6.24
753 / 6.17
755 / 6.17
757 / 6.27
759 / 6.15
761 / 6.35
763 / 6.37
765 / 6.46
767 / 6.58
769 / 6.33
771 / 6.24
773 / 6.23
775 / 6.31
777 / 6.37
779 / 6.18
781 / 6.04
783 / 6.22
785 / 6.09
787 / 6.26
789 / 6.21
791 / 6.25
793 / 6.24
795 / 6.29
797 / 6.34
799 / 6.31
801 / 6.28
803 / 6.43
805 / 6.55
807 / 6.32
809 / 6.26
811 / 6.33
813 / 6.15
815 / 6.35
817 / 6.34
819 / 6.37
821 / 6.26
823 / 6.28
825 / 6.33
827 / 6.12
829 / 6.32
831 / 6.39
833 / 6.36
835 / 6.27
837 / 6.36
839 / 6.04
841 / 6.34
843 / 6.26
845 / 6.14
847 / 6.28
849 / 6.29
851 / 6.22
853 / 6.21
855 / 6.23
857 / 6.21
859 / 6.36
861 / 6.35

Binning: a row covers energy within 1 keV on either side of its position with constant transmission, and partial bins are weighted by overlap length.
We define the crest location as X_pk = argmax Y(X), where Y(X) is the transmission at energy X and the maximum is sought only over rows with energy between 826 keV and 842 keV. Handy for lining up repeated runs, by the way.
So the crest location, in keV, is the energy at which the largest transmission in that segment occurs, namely 831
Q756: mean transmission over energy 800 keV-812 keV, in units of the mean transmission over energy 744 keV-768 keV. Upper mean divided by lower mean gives 1.01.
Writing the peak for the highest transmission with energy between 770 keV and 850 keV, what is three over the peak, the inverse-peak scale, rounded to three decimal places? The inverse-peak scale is 0.458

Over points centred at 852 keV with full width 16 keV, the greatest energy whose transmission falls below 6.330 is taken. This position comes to 857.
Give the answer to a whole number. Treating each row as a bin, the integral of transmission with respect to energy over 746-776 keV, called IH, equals 189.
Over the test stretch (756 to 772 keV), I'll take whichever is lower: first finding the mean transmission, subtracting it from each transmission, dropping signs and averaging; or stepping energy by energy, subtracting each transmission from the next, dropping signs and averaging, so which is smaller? 0.10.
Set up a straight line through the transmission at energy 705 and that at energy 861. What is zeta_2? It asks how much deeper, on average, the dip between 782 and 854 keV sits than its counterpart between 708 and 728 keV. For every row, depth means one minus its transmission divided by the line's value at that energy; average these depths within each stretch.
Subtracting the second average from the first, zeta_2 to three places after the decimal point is 0.018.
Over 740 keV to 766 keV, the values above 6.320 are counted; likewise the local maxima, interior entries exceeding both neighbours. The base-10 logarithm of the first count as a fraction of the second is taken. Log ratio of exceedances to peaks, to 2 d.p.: 0.12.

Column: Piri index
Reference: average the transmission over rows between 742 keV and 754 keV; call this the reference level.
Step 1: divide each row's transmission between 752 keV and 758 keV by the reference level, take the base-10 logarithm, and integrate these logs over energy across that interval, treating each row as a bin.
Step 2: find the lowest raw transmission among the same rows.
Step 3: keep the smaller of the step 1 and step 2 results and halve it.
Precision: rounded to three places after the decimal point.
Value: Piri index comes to 0.000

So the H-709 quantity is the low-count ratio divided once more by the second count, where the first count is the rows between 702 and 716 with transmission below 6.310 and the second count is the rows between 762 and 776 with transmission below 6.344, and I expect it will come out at 0.19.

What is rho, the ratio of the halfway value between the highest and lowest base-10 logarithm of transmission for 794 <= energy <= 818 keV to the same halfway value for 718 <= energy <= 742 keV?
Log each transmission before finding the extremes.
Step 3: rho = 1.00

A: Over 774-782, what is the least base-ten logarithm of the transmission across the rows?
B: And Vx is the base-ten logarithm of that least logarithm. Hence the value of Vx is -0.107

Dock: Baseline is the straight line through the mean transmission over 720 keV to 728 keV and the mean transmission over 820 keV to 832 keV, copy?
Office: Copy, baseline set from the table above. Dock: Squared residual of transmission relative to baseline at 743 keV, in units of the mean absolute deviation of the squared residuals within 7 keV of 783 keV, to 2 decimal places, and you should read 1.96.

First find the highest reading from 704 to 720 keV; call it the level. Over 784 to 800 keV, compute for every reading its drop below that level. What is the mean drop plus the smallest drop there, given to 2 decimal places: 0.35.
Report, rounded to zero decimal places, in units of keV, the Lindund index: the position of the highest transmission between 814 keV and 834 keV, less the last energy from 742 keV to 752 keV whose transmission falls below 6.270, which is 80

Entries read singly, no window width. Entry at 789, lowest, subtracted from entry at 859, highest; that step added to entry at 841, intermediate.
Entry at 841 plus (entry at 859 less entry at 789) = 6.5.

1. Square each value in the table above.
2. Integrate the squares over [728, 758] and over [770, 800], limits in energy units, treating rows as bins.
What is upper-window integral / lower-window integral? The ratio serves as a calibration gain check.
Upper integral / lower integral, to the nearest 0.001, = 0.991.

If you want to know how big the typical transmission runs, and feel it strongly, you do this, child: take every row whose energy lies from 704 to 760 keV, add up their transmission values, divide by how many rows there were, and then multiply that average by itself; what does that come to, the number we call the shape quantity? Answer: 39.6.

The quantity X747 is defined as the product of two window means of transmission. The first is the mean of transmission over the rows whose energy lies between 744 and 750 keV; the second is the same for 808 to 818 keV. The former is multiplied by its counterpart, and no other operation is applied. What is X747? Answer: 39.2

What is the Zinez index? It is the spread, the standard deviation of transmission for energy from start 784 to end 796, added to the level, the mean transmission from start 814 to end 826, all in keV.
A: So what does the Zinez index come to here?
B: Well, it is 6.39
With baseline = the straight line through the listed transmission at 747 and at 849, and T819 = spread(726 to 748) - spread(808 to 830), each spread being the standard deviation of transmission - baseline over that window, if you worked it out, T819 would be 0.003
